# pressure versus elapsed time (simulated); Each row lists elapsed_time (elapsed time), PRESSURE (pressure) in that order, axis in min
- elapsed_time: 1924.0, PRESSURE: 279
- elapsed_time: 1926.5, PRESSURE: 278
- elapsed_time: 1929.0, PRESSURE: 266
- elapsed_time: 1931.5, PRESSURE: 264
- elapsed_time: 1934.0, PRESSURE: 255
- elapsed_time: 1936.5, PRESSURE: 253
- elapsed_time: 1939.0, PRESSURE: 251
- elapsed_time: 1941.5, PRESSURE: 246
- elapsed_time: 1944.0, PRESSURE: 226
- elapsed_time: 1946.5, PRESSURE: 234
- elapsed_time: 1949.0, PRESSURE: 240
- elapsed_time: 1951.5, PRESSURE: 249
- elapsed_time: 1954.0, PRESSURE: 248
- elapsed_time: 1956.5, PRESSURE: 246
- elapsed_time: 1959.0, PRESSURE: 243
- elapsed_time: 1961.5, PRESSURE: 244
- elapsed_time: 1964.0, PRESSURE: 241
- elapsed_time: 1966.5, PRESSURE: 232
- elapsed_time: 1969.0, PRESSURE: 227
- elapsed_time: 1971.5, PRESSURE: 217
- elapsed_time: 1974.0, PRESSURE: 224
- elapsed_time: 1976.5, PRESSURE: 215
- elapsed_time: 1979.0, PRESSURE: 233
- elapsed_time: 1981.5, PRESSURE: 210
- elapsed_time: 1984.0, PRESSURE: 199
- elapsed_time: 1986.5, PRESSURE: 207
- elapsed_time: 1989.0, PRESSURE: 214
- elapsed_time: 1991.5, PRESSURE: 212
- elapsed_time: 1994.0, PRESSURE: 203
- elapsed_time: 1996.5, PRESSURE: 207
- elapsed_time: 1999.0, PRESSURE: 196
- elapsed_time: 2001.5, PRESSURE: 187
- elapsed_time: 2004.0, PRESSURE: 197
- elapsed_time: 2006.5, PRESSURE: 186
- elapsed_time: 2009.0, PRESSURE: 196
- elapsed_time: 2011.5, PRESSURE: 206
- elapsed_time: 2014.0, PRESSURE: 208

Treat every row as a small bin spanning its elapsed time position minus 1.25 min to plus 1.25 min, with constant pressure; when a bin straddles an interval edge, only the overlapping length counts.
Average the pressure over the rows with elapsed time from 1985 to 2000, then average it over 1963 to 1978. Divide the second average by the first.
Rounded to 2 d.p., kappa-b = 1.09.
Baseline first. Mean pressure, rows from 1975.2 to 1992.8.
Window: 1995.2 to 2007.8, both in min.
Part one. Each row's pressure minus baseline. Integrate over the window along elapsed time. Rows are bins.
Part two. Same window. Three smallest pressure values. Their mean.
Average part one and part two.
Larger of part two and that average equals 190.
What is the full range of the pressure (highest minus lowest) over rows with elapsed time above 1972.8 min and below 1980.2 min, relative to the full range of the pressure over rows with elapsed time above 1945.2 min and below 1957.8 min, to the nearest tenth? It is 1.2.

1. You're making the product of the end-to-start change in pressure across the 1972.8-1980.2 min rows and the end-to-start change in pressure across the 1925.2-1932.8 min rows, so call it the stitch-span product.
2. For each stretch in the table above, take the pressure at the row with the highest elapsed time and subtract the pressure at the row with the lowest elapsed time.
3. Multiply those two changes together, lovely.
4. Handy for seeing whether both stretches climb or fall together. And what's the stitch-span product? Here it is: -126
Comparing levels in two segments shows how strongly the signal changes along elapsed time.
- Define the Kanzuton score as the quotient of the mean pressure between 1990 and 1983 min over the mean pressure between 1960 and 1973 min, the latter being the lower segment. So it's 0.890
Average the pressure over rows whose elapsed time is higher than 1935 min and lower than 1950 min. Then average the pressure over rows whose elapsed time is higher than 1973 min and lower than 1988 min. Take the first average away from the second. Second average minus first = -27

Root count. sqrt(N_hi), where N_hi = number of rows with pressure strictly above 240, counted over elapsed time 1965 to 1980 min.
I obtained 0.0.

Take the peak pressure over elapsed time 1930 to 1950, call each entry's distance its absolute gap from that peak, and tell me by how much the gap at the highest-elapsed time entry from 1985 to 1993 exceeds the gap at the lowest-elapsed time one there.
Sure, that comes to -5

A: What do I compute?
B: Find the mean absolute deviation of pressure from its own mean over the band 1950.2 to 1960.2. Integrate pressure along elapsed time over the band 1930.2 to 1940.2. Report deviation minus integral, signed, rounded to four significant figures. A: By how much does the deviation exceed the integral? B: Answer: -2556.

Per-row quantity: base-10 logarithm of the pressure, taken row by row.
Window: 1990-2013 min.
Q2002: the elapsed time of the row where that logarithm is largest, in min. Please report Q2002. 1991.5 min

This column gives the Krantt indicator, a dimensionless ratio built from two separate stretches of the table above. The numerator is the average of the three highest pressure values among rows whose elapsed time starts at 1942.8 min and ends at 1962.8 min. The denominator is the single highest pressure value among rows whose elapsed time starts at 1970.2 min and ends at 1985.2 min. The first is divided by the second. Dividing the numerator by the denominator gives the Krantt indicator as 1.06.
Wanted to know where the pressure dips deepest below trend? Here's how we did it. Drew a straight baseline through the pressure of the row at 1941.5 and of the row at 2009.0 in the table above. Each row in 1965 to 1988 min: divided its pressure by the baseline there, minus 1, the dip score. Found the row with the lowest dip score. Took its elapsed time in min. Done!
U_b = 1984.0 min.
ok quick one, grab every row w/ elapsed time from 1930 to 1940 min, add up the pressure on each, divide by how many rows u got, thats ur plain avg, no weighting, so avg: 256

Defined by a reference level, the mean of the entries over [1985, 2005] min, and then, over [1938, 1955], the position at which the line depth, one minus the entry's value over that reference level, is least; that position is 1939.0 min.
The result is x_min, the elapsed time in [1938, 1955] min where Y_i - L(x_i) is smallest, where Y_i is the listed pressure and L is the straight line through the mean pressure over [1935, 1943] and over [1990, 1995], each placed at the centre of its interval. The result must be 1944.0 min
